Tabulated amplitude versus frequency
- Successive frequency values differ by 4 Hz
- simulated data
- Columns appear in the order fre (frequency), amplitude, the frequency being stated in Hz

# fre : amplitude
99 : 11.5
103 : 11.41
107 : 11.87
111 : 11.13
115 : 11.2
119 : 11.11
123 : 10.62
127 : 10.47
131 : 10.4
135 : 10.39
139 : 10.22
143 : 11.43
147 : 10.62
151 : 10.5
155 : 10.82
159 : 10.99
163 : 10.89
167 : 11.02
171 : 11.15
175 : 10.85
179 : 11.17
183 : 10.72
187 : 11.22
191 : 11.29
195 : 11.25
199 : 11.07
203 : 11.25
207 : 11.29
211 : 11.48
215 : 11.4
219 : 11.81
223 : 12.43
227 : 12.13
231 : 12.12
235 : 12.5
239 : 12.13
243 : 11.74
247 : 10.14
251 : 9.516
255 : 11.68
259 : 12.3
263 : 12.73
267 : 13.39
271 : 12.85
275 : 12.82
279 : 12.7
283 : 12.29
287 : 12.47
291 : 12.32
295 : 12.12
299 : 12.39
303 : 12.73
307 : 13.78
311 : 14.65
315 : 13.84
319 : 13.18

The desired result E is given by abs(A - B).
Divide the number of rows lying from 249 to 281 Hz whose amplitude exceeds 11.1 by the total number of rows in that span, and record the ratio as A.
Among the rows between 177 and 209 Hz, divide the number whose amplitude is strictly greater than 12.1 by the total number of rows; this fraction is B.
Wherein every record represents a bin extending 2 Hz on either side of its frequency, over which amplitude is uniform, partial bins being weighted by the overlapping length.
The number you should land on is 0.9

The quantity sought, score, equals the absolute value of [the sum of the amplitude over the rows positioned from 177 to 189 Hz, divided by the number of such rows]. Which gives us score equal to 11.0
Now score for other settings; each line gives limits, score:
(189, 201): 11.2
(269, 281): 12.8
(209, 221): 11.6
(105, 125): 11.2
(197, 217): 11.3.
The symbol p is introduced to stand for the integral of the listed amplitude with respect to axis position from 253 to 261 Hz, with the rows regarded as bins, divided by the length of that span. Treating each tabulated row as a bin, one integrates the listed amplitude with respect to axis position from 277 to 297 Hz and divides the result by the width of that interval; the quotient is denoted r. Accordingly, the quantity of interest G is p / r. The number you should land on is 0.97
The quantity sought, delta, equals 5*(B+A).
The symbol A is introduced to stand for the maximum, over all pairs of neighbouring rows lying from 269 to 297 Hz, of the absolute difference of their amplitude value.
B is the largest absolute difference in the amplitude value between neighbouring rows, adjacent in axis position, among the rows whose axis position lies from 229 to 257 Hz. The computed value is 12.9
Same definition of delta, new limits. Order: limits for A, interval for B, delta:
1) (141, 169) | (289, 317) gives 9.3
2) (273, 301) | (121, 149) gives 8.1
